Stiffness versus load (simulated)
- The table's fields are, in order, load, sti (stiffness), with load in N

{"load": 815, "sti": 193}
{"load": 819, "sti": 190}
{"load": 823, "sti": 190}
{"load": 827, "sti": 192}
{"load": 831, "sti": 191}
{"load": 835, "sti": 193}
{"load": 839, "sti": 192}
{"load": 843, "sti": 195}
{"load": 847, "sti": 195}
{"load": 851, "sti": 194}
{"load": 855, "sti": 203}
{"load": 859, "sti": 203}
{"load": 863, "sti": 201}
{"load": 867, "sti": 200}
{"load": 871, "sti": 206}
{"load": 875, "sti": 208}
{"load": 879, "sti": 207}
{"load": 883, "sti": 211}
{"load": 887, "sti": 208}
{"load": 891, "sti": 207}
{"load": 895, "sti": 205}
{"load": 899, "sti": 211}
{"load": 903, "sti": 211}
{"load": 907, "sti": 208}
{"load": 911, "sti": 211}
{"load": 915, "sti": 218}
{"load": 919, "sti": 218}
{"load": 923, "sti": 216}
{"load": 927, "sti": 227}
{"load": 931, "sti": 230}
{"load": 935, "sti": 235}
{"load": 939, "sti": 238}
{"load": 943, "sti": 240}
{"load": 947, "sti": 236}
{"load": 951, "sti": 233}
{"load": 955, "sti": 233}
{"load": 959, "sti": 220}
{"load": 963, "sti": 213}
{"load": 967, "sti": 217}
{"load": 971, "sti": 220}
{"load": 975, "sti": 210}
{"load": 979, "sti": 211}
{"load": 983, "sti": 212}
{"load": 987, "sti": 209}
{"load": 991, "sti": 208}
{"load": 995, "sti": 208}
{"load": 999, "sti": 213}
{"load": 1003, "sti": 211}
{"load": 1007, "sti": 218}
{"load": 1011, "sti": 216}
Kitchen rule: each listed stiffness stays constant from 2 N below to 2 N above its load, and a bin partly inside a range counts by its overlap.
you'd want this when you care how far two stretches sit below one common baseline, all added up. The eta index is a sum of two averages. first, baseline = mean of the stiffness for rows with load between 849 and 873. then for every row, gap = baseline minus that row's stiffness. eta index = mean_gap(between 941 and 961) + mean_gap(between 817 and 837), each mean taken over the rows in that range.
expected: -21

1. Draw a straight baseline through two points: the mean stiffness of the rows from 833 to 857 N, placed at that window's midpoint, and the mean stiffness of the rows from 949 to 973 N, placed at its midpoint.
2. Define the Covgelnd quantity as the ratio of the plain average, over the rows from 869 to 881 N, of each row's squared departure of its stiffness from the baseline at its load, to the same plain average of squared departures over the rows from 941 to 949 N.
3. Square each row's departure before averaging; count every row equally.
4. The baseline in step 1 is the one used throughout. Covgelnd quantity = 0.06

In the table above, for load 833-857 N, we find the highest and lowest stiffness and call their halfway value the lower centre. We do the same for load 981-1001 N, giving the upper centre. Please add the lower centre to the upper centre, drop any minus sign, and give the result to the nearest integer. 408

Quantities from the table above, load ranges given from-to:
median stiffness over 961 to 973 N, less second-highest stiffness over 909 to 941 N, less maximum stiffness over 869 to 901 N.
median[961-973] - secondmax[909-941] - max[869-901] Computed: -229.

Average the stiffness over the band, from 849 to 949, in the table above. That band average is 214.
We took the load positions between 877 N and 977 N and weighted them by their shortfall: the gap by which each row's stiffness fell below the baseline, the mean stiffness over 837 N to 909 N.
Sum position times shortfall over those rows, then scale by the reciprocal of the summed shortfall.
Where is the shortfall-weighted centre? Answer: 937.7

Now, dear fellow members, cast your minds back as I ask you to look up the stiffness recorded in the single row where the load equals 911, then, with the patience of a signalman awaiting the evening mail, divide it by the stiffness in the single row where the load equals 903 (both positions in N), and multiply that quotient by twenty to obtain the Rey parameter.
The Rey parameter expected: 20.0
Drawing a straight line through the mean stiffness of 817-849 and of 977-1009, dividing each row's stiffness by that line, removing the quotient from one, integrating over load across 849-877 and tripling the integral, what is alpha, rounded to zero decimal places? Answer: -3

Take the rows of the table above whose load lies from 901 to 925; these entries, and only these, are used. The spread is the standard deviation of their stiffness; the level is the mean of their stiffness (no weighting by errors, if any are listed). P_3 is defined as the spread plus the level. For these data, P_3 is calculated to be 218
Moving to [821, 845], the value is 194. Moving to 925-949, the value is 239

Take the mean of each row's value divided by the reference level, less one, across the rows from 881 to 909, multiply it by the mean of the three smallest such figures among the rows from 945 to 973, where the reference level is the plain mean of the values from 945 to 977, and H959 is 0.0017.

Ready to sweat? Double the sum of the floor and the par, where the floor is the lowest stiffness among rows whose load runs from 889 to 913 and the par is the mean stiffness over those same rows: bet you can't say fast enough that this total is 828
